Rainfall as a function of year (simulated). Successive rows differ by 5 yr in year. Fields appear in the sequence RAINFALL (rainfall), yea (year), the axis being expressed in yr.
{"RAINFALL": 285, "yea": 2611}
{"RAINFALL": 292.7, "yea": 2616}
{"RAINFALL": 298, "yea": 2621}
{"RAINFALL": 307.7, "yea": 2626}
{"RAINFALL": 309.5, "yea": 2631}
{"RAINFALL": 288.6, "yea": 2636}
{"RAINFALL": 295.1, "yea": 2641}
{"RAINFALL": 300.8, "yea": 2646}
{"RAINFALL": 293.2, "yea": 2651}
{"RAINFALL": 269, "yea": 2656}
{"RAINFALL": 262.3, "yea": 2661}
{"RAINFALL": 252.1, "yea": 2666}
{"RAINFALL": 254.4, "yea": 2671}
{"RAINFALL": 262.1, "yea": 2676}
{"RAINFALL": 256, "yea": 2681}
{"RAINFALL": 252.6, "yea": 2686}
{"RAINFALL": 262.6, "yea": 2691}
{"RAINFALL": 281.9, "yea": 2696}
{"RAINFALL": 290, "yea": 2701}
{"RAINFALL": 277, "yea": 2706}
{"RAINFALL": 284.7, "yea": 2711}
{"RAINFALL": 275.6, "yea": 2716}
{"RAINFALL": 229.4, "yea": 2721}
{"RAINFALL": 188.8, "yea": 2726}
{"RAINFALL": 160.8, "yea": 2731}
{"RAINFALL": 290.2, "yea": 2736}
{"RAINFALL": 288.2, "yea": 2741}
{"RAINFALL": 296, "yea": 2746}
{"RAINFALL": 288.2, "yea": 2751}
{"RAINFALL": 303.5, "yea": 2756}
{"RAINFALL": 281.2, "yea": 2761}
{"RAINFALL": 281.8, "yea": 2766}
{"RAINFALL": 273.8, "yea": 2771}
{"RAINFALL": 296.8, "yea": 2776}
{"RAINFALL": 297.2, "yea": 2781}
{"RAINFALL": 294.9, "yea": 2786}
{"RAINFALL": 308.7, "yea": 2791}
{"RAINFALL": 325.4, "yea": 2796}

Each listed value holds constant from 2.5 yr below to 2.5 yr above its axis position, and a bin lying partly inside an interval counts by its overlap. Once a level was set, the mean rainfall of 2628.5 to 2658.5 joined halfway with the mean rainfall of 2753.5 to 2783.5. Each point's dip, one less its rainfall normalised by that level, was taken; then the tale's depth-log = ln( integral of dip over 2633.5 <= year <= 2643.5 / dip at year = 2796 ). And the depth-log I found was -1.3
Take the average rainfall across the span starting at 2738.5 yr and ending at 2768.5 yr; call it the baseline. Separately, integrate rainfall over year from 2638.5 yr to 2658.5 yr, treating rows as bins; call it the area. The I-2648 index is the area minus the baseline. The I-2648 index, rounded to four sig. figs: 5501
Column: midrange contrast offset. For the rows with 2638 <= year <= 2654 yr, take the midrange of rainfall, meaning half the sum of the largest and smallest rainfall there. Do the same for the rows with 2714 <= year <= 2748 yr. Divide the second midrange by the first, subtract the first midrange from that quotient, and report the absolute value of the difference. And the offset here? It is 296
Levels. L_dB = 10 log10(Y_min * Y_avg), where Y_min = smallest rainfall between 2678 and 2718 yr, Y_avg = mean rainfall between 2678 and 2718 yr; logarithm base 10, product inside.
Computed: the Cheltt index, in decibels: 48.38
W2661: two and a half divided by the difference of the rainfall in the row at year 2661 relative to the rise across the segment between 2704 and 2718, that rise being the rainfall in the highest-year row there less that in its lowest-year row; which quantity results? 0.0095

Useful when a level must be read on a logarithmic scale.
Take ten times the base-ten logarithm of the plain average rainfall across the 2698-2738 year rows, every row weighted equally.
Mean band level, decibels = 24.0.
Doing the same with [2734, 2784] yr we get 24.6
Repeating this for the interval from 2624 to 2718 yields 24.4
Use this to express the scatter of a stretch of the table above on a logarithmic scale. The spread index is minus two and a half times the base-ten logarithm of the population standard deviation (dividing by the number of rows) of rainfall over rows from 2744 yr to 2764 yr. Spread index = -2.3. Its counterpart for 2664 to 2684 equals -1.4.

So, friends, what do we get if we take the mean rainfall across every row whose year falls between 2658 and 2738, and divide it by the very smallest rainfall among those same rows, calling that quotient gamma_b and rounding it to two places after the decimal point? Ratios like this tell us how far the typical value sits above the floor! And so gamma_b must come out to 1.59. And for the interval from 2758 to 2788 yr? 1.05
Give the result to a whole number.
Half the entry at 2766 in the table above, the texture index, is 141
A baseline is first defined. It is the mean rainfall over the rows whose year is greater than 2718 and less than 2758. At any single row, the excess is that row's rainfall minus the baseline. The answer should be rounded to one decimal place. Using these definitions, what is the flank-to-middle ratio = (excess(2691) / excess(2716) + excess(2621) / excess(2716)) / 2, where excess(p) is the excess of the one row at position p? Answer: 1.2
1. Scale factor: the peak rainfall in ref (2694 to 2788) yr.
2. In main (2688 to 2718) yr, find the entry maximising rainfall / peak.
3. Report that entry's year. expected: 2701 yr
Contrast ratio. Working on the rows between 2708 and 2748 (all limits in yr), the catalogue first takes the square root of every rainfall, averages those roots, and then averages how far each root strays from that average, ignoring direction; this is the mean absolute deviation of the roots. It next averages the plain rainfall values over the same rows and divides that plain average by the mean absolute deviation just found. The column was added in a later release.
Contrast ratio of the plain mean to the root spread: 174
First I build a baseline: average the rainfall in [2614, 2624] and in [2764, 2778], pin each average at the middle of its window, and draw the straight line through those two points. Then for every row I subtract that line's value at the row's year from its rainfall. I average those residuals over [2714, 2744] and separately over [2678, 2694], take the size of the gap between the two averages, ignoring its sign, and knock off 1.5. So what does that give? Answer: 14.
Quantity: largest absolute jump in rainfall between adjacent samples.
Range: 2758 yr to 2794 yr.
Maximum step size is 23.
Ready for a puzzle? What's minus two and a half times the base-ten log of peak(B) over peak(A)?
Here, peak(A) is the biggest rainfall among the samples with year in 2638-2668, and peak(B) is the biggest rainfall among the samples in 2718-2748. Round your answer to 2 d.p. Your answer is 0.02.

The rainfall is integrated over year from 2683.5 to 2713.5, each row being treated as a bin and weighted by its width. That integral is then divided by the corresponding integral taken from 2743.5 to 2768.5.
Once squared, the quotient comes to 1.3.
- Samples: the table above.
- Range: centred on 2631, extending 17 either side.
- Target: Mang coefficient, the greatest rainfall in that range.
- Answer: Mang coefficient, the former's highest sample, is 309.5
